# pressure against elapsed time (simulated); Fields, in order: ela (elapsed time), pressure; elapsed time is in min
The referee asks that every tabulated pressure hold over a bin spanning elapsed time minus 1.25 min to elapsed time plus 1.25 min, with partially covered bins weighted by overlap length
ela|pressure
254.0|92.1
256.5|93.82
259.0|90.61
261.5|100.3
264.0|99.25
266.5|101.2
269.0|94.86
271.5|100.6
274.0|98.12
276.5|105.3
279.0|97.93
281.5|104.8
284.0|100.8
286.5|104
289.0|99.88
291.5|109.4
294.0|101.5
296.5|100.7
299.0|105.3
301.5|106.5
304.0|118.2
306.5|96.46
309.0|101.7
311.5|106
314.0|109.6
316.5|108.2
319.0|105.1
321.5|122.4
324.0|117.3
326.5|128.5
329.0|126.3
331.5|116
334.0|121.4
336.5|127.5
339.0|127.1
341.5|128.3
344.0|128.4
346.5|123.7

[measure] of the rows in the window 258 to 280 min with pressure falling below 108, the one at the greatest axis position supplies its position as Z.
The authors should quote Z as 279.0 min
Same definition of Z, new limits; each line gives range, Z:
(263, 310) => 309.0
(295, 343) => 319.0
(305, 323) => 319.0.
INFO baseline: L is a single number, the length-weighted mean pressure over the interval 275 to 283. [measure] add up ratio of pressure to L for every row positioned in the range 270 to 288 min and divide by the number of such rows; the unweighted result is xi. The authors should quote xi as 0.99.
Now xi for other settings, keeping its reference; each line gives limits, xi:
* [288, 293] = 1.02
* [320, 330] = 1.21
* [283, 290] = 0.99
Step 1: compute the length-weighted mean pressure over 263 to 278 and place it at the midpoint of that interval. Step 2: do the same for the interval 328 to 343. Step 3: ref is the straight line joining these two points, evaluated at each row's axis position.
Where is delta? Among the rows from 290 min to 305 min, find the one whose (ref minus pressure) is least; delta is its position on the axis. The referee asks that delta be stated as 304.0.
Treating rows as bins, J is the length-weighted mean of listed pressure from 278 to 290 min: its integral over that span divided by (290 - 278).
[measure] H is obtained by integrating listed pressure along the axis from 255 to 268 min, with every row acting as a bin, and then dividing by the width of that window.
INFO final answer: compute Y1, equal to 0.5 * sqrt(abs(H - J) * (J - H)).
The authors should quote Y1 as 2.3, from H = 96.9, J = 102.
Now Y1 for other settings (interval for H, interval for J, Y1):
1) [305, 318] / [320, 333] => 8.5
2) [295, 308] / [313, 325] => 3.6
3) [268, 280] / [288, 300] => 2.0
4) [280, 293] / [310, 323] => 3.3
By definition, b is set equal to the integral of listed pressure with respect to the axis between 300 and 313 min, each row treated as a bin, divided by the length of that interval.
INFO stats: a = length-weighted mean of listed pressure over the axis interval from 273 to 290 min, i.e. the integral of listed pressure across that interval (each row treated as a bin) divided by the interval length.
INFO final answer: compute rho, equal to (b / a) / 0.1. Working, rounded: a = 102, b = 106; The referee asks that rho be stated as 10.4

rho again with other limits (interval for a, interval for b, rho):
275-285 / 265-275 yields 9.7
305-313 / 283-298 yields 10.1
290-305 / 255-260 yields 8.7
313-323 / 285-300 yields 9.3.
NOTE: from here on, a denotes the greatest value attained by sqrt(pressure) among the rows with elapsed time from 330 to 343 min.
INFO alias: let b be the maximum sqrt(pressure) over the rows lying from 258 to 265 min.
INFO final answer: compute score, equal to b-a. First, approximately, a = 11.3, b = 10.0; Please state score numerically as -1.3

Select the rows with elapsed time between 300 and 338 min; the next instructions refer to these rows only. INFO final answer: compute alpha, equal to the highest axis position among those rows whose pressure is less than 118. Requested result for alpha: 331.5 min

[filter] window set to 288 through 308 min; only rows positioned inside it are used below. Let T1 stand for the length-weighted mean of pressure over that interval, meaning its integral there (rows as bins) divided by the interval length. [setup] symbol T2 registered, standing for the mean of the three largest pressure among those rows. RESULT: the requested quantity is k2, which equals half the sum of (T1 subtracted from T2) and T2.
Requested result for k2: 59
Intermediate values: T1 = 105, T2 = 111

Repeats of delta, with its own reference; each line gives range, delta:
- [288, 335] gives 326.5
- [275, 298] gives 276.5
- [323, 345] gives 326.5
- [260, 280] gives 261.5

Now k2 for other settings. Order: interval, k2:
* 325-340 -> 66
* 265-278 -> 52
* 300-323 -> 63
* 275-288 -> 53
